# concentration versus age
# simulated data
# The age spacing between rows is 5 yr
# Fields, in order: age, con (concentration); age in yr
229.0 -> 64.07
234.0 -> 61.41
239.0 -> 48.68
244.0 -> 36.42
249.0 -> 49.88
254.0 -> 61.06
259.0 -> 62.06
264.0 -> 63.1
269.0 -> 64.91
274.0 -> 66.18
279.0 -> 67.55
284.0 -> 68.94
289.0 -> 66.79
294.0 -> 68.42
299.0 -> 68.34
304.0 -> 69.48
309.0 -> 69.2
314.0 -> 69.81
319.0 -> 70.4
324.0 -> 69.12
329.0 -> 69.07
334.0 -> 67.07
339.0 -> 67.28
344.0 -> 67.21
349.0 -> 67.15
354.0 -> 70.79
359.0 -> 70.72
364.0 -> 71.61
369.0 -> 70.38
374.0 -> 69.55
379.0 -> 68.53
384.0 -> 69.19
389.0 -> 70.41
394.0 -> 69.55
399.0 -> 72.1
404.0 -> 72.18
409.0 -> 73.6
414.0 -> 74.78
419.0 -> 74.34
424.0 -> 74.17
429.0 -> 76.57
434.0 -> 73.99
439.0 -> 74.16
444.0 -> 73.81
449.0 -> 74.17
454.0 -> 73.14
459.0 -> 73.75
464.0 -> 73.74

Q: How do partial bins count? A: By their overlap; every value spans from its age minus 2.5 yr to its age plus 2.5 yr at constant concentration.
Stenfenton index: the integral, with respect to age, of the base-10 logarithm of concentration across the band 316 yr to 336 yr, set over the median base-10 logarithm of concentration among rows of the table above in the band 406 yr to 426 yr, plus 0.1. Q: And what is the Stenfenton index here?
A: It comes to 19.8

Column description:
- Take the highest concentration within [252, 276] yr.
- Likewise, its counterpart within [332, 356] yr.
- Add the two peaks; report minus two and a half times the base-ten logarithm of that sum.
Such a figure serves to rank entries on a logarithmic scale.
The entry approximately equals -5.34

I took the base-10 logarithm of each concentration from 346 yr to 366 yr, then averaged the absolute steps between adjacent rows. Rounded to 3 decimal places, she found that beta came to 0.010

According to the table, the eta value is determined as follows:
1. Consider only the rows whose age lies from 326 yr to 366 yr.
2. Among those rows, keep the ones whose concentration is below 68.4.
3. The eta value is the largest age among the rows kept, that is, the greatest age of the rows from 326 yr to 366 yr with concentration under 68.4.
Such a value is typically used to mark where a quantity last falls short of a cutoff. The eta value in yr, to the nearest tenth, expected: 349.0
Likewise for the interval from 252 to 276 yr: 274.0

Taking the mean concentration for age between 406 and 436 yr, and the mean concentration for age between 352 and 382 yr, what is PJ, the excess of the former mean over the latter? 4.3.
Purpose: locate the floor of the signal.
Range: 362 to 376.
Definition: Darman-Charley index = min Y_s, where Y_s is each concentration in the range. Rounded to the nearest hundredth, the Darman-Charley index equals 69.55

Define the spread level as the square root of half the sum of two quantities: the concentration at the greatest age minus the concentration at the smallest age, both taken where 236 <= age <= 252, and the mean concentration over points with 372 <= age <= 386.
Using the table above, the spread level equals 5.9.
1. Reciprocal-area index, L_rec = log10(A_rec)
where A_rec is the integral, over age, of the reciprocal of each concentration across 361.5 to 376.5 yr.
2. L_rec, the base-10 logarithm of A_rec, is -0.672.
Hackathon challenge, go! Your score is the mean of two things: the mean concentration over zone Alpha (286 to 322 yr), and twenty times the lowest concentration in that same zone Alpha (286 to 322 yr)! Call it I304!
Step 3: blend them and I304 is 702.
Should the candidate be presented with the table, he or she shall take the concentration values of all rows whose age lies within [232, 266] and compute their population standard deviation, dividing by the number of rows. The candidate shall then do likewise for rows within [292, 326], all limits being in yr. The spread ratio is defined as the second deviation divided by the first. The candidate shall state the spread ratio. 0.07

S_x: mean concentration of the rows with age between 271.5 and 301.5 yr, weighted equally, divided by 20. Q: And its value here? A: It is 3.39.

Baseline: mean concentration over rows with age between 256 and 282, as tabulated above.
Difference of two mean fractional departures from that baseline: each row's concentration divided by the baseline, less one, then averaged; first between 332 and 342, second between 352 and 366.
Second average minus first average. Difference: 0.06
